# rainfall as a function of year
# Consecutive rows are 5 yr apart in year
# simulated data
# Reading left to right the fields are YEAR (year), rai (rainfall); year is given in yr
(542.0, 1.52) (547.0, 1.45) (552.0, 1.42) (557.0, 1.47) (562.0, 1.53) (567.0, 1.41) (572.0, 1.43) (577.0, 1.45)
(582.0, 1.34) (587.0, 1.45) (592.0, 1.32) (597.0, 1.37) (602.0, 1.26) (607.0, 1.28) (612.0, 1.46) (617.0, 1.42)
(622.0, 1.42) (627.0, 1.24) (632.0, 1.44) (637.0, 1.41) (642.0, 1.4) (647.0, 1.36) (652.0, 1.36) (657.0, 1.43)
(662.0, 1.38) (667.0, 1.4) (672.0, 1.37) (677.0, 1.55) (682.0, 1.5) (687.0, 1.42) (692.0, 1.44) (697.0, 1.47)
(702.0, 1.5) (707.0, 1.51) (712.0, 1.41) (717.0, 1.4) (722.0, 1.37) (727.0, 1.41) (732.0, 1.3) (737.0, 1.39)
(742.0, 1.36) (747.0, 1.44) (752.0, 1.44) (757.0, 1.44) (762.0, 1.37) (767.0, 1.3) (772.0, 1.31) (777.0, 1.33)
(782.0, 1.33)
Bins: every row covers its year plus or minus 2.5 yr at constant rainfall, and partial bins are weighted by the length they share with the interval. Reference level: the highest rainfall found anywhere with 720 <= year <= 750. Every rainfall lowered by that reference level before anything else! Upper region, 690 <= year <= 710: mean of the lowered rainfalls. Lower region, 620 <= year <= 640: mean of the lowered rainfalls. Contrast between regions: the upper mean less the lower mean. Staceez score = 0.10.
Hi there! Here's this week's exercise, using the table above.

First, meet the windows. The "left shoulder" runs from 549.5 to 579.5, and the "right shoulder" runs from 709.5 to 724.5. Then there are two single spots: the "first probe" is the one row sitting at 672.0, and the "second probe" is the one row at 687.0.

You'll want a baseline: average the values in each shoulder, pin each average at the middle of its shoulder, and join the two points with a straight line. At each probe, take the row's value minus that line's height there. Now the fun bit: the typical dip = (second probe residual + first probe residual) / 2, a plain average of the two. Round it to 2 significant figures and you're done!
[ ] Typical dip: -0.013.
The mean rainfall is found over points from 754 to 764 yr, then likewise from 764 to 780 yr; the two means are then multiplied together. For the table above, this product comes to 1.85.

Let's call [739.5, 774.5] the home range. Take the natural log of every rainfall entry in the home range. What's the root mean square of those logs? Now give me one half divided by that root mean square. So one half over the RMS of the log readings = 1.54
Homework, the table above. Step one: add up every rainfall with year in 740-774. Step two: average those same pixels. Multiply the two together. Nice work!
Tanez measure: 13.3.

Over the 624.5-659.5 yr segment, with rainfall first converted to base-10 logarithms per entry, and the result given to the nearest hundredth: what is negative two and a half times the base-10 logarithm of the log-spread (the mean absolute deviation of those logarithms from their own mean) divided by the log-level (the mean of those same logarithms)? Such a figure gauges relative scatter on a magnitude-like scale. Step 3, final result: 2.36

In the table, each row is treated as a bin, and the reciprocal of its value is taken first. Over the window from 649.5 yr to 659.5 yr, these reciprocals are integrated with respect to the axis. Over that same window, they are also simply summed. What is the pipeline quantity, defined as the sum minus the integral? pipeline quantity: -6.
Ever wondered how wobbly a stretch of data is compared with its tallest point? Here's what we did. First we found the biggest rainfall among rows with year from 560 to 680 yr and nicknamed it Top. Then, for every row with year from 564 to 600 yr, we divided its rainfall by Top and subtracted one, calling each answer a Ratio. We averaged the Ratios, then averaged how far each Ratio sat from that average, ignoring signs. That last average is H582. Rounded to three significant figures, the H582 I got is 0.0290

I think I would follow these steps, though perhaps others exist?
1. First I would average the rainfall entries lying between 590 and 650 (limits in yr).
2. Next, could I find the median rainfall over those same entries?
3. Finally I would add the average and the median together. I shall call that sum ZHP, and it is 2.75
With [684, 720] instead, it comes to 2.89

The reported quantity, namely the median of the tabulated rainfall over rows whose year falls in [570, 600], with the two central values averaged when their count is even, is 1.40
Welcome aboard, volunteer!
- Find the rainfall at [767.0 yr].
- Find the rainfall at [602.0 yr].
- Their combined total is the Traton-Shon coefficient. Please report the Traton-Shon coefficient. 2.56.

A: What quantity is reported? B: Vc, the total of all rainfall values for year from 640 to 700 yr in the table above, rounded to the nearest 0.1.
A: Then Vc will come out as 17.1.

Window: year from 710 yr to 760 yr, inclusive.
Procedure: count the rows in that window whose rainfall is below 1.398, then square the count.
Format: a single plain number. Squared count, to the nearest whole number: 16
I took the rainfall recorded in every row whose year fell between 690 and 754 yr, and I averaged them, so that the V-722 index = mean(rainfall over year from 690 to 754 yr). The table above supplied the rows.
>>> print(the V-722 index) 1.42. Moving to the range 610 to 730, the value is 1.42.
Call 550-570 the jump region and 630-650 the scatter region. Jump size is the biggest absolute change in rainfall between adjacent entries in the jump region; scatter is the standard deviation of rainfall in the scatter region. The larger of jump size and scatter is 0.120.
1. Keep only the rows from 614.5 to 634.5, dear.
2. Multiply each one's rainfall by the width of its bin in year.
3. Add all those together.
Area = 27.6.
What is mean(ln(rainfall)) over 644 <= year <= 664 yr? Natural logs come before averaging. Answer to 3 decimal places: 0.324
